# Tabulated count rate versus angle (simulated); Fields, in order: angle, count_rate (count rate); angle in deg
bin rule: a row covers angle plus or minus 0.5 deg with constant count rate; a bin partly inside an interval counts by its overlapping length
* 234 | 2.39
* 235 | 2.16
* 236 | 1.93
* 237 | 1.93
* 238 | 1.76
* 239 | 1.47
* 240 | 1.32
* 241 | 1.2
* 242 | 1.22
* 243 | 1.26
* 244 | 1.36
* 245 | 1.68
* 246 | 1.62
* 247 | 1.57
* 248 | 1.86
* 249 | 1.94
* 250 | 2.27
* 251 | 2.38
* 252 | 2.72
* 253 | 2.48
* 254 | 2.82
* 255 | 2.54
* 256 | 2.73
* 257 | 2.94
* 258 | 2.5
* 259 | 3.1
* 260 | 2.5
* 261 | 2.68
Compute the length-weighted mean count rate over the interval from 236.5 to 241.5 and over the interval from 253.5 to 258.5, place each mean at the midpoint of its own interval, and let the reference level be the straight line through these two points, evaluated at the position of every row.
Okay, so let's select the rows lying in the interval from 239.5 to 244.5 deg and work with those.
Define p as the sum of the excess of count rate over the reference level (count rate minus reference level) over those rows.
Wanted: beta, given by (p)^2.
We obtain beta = 5.5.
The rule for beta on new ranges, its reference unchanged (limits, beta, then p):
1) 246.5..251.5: 1.2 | -1.1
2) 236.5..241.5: 0.0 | 0.0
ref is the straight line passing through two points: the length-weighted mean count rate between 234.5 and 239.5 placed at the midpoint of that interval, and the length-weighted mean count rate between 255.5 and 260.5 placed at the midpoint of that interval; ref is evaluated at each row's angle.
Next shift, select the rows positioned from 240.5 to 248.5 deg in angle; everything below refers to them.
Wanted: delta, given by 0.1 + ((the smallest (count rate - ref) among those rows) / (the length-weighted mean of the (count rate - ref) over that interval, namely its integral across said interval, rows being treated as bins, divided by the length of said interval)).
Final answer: 1.3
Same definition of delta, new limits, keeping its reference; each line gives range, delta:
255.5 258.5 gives -20.4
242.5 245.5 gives 1.3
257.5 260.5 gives 3.6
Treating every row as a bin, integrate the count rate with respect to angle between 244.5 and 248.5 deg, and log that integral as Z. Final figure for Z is 7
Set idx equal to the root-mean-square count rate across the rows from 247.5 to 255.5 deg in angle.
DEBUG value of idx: 2.4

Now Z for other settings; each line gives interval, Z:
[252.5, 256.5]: 11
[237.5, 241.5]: 6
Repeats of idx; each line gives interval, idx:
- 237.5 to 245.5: 1.4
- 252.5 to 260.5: 2.7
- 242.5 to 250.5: 1.7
